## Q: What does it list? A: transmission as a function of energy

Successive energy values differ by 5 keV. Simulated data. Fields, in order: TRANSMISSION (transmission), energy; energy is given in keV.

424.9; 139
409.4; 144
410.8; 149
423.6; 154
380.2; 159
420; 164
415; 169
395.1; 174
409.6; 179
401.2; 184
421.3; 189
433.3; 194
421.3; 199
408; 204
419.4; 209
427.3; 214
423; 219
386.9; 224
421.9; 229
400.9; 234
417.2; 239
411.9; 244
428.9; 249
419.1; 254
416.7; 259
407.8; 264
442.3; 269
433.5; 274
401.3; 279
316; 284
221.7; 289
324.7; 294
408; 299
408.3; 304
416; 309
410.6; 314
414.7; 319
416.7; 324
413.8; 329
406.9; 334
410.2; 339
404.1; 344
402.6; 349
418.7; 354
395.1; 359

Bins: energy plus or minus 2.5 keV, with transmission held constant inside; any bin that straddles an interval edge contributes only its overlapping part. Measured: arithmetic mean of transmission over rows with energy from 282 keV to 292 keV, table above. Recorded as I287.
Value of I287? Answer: 269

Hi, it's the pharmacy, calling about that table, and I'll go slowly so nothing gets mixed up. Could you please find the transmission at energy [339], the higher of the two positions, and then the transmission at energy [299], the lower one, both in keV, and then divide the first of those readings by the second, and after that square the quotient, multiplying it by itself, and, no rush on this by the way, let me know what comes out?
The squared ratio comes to 1.01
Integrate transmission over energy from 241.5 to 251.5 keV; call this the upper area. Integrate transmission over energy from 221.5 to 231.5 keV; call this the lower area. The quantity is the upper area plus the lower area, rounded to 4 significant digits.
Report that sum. 8248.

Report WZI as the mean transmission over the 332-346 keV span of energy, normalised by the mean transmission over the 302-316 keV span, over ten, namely 0.0989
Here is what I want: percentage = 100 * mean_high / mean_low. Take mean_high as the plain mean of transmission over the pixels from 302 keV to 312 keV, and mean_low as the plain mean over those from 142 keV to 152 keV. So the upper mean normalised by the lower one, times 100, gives 100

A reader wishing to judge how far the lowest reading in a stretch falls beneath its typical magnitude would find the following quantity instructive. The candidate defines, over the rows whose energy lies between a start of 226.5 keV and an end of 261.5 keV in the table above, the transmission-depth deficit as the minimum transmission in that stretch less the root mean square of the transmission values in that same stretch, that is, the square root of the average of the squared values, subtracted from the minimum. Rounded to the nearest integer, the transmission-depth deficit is -16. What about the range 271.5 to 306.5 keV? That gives -144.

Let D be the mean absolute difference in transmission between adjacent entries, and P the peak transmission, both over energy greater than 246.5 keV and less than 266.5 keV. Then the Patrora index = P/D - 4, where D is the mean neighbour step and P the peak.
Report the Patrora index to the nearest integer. 57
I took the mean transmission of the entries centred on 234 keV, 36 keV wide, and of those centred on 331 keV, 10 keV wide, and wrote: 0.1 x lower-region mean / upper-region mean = 0.1006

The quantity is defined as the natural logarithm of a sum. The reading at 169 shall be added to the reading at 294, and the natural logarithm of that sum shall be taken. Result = 6.61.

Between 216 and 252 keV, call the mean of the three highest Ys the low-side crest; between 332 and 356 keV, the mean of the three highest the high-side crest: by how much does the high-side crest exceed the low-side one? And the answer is -13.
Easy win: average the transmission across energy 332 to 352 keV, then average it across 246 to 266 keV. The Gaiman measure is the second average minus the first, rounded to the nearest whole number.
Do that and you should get 12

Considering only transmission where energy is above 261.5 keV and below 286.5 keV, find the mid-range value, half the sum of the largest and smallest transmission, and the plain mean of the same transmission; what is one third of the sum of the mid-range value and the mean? 260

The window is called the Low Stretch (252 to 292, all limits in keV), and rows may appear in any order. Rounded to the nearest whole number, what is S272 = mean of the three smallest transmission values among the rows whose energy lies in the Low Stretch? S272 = 313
